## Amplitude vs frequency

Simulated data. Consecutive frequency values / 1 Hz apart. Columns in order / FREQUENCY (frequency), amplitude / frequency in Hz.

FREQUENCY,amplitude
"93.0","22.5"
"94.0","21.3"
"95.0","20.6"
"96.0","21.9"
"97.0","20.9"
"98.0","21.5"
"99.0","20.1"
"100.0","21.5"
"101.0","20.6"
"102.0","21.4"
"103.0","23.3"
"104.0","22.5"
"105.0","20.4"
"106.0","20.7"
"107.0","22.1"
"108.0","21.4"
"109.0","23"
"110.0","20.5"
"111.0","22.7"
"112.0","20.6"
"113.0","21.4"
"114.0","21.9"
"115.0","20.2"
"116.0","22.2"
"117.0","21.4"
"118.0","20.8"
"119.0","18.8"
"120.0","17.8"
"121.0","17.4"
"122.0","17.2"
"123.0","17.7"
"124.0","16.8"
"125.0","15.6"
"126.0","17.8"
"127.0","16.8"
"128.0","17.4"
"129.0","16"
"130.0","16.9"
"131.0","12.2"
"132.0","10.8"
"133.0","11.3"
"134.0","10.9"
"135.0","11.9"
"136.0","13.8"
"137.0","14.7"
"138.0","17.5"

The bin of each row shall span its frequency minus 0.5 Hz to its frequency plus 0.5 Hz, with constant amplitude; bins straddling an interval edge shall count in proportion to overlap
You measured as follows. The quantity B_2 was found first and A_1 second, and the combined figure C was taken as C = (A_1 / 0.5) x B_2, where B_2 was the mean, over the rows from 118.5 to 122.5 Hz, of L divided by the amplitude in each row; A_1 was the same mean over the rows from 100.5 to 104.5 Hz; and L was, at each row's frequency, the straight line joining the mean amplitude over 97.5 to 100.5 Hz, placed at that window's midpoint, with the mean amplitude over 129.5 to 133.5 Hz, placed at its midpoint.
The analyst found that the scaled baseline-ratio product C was 1.61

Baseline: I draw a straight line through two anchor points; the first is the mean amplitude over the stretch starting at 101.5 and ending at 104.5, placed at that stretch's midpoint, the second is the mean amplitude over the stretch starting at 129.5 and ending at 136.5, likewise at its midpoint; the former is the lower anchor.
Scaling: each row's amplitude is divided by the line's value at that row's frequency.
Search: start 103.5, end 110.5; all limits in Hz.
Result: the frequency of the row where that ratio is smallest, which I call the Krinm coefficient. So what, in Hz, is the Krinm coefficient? 105.0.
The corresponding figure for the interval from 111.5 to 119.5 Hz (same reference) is 112.0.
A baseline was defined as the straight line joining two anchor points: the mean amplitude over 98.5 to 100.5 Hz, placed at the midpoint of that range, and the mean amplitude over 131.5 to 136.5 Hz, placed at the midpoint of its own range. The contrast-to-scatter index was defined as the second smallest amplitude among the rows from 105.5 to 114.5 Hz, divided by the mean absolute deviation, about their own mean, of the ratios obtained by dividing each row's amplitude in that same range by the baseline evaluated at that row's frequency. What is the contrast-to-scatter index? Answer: 345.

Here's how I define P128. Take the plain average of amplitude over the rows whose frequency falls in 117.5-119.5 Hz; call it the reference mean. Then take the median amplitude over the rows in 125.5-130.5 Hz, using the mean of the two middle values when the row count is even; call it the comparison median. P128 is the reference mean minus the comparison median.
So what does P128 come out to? 2.9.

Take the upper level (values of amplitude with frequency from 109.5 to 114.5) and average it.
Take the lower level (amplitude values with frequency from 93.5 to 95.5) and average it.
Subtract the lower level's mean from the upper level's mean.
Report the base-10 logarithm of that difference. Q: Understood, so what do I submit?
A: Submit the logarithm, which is -0.33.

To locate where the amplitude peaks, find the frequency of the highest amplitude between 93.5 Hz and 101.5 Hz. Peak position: 96.0 Hz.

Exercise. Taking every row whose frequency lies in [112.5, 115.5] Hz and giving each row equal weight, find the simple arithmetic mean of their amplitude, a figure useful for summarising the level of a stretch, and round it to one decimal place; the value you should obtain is 21.2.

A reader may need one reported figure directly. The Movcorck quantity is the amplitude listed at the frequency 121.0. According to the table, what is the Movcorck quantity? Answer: 17.4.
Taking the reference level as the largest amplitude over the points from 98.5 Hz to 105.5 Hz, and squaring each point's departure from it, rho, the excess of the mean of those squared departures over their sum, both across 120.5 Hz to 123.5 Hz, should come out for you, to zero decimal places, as -69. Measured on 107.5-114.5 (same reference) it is -21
